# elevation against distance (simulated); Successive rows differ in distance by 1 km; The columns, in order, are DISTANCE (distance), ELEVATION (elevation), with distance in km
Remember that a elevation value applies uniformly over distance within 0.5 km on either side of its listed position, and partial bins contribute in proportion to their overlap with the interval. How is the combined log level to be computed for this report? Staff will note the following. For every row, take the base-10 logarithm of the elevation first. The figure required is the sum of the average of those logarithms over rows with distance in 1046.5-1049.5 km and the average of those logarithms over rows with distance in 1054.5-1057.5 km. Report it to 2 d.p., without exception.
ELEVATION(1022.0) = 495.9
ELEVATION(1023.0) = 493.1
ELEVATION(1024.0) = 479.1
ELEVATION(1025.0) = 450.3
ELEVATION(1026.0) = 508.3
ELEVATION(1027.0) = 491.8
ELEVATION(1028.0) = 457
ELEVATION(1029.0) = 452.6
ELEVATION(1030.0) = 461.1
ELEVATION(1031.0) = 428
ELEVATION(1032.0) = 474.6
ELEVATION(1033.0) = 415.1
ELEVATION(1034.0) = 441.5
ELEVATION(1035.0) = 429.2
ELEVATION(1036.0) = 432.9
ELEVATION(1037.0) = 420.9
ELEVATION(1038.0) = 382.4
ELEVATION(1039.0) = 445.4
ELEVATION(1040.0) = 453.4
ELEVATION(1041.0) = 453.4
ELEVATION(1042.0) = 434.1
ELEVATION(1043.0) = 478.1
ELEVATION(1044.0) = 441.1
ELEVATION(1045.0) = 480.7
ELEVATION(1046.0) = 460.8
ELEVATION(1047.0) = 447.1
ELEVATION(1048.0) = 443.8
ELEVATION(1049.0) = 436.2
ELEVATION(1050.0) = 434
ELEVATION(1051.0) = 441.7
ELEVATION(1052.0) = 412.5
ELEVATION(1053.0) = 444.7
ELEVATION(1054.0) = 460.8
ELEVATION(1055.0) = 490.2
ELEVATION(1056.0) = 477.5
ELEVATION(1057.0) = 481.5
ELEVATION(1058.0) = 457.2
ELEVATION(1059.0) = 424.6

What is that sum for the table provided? 5.33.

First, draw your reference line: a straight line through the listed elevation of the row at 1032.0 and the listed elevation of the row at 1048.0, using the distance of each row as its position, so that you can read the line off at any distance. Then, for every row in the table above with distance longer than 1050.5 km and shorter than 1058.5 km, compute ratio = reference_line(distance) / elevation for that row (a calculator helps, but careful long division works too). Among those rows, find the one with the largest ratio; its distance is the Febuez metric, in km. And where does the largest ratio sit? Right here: 1052.0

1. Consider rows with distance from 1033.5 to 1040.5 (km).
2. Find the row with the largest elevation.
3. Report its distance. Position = 1040.0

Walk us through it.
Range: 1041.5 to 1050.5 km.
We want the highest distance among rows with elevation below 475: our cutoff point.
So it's 1050.0 km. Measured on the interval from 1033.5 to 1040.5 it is 1040.0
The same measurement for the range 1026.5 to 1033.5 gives 1033.0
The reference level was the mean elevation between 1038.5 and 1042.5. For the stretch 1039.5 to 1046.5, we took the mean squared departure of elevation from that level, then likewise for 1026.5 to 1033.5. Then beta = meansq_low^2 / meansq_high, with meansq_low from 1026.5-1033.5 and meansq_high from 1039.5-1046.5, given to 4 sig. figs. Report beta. 1107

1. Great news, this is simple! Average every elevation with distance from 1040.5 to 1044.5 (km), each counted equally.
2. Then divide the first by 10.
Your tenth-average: 45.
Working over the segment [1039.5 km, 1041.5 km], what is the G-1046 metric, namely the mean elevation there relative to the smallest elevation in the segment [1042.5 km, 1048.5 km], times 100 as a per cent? 103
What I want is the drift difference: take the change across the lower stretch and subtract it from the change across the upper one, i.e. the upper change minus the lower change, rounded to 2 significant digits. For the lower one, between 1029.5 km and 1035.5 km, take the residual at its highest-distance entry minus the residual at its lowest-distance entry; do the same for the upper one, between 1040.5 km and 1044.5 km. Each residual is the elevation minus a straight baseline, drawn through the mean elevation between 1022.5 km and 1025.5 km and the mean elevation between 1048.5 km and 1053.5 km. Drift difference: 17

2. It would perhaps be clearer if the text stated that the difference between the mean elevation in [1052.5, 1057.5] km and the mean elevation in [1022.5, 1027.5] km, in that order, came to -14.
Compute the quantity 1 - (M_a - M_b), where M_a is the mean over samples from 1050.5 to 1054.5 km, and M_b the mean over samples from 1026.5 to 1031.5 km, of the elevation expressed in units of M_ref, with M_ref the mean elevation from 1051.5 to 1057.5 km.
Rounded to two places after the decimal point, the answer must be 1.04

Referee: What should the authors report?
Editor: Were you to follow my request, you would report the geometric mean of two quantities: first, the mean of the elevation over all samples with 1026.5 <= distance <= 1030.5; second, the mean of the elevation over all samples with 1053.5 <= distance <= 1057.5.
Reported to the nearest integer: 472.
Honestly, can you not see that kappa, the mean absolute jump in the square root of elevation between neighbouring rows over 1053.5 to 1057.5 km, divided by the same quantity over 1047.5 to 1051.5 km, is 2.52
